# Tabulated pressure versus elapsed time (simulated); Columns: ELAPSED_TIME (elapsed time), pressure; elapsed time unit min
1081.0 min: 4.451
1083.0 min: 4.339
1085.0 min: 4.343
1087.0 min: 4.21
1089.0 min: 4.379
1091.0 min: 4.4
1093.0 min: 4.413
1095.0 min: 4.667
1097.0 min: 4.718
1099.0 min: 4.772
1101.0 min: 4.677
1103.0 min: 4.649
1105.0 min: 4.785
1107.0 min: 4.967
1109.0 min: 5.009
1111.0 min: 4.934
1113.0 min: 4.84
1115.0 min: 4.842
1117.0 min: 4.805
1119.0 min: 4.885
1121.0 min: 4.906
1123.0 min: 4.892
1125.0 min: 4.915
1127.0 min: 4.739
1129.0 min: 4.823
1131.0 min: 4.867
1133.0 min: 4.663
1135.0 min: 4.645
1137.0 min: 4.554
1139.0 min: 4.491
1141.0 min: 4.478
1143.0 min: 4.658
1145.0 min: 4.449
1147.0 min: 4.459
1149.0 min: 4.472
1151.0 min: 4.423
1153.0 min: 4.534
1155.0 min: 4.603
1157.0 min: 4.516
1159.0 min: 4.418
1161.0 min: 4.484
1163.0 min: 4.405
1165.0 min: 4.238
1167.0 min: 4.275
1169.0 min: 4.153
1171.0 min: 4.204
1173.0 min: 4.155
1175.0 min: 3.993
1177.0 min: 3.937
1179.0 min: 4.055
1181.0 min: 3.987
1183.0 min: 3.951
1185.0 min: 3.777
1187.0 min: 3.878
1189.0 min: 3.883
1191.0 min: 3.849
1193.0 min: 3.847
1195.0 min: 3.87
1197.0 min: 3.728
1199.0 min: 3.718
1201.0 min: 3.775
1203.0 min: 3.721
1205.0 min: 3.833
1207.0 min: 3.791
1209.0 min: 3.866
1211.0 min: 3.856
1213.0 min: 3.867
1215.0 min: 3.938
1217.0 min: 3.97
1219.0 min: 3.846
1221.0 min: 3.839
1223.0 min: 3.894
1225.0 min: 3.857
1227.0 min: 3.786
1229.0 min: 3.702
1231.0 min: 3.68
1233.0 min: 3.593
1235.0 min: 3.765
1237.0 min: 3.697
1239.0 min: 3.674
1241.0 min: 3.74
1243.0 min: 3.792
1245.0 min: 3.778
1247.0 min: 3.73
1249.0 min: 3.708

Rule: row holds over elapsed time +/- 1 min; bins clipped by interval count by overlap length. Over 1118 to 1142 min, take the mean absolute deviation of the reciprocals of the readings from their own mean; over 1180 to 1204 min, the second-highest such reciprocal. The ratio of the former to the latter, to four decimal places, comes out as 0.0241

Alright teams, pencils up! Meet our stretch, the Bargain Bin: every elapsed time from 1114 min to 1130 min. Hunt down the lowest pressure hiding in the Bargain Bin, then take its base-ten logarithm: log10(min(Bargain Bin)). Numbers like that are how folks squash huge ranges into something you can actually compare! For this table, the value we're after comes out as 0.676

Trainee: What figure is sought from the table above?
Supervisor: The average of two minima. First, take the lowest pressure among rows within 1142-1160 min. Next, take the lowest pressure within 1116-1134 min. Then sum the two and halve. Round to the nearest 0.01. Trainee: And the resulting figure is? 4.54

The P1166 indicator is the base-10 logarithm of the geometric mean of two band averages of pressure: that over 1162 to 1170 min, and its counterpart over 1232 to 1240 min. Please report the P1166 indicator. 0.60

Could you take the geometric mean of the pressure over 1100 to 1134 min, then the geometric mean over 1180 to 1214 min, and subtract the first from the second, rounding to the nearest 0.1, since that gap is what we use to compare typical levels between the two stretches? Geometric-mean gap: -1.0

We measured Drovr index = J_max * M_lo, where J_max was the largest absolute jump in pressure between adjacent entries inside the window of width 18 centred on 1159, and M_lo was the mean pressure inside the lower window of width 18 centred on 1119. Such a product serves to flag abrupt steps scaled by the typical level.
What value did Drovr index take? 0.812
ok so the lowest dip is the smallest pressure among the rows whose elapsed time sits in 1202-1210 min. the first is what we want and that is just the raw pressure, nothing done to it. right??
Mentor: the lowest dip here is 3.721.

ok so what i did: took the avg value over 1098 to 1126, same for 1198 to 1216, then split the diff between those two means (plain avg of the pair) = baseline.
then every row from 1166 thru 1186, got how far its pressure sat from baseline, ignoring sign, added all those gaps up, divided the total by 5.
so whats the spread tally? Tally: 0.57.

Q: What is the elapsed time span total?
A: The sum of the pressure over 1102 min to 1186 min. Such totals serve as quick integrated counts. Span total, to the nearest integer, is 190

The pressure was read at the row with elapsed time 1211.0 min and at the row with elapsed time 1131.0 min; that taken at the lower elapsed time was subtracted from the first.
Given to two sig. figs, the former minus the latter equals -1.0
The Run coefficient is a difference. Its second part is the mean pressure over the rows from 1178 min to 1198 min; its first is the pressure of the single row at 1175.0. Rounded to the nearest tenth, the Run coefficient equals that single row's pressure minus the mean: 0.1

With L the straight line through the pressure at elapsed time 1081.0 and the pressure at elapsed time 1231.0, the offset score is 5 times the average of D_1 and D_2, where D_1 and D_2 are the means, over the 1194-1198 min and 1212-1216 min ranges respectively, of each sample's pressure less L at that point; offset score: 0.19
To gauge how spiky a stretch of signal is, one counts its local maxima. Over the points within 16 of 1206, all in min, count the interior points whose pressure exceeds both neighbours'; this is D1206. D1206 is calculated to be 5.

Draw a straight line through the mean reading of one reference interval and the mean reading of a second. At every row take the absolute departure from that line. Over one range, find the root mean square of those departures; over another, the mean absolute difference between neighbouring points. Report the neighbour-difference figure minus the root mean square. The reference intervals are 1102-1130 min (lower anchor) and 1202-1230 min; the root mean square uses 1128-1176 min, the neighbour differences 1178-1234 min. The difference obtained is -0.054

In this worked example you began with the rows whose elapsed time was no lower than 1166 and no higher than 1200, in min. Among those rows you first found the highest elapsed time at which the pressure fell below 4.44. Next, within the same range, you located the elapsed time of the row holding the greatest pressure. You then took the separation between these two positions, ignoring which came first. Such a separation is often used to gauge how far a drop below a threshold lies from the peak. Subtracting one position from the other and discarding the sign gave 32 min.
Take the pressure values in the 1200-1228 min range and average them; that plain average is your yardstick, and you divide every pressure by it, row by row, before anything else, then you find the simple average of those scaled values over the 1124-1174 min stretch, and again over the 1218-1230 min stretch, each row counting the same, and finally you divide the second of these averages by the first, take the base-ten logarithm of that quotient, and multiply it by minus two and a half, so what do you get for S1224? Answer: 0.18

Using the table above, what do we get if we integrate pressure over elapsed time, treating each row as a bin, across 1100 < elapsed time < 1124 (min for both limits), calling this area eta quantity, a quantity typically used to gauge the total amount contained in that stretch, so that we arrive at 116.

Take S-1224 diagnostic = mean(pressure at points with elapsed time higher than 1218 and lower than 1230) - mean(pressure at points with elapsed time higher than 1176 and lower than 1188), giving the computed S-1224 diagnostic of -0.1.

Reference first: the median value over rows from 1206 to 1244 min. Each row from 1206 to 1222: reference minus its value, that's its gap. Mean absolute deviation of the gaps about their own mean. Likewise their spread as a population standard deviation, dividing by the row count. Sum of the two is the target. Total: 0.09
